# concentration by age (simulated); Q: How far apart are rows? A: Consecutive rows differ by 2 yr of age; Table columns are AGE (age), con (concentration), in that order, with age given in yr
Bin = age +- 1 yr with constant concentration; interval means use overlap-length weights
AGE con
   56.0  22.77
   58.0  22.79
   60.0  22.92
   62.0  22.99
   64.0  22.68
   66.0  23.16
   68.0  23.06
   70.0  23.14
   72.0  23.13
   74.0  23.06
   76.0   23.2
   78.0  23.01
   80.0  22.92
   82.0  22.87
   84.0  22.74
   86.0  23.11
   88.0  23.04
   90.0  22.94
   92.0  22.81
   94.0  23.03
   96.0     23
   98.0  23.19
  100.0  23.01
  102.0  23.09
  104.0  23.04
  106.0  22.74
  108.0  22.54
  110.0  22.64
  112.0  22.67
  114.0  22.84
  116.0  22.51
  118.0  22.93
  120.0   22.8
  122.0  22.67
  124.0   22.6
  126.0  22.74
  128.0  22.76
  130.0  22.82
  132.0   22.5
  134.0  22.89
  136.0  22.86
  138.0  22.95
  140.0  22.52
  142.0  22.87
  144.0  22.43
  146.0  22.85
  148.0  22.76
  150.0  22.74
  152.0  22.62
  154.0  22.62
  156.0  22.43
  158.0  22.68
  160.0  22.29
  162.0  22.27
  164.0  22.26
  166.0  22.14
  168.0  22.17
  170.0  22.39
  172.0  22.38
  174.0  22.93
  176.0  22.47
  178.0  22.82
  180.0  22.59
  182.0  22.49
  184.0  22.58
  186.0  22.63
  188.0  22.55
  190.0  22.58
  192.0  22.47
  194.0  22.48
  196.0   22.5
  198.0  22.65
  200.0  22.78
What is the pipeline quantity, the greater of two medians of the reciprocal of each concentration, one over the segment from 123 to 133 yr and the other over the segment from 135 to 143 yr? 0.0440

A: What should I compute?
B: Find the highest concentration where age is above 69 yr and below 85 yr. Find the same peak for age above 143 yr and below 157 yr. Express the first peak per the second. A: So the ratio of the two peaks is 1.02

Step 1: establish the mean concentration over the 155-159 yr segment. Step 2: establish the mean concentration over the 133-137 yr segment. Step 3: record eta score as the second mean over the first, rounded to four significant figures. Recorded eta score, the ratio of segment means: 1.014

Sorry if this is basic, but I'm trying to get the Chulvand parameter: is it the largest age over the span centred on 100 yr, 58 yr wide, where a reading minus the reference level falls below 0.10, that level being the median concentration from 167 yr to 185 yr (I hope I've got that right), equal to 116.0 yr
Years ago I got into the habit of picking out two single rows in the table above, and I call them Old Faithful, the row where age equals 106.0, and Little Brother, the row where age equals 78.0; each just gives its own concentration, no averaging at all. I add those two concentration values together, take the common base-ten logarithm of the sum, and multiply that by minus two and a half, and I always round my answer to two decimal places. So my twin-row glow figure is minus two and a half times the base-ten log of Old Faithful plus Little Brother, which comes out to -4.15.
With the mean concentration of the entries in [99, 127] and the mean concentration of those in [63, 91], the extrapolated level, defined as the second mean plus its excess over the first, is 23.2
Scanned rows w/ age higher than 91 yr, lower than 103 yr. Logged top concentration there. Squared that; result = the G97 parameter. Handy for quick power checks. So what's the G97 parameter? 538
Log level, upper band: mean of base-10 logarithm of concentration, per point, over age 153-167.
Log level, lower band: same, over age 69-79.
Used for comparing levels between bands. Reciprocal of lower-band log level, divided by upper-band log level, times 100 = 54.32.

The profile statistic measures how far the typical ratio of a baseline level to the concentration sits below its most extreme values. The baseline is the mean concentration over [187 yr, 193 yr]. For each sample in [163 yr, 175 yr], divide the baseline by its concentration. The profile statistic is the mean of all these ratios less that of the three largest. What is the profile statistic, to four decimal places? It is -0.0084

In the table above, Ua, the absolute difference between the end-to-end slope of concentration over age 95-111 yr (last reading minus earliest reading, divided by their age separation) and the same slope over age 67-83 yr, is 0.012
